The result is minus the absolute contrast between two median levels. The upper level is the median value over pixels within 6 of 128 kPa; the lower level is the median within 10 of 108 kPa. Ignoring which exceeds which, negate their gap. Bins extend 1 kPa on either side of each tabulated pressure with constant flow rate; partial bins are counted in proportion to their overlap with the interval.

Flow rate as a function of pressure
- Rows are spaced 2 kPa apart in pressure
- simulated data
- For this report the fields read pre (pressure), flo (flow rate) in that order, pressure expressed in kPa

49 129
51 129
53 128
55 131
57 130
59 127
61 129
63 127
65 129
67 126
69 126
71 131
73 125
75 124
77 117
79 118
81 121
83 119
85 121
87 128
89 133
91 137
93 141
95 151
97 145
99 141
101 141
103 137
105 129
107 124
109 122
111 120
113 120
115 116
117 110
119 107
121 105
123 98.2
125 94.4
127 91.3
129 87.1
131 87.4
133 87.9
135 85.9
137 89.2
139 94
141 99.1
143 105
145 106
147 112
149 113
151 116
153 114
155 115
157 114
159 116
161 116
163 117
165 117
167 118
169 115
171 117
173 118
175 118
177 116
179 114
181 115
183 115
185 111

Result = -33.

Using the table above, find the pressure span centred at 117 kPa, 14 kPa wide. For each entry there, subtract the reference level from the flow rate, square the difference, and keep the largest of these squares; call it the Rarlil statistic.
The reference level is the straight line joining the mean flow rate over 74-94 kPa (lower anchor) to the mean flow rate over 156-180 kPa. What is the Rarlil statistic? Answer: 541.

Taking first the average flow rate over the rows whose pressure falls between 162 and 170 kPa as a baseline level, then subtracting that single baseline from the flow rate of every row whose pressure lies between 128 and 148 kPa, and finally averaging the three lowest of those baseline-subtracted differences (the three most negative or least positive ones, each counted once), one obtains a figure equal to -30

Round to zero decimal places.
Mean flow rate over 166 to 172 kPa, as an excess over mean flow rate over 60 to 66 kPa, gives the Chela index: -12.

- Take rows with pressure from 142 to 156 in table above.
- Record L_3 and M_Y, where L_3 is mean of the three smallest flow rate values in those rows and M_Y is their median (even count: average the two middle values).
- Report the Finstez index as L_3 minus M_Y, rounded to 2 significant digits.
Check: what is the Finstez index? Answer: -5.3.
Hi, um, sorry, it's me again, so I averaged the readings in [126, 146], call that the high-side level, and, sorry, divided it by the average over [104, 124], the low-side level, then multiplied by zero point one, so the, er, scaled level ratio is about 0.081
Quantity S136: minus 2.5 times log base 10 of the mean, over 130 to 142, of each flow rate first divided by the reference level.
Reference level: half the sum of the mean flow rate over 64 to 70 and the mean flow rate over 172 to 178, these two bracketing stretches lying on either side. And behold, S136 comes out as 0.32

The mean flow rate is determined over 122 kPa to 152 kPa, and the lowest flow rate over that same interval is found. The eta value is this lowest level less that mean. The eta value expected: -12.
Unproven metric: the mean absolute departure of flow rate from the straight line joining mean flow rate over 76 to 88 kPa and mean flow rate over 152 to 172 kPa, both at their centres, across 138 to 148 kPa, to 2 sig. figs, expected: 14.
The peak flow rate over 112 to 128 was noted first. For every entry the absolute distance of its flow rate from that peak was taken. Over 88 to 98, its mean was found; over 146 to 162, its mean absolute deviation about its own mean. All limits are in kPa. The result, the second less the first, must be -20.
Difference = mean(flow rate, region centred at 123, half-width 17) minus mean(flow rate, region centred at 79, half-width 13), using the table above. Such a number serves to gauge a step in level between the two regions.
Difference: -23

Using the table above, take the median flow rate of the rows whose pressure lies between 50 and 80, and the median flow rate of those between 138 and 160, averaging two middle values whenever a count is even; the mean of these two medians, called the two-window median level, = 120.0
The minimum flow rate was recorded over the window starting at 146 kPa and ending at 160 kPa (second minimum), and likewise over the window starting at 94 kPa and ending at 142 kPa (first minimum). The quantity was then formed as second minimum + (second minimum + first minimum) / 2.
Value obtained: 211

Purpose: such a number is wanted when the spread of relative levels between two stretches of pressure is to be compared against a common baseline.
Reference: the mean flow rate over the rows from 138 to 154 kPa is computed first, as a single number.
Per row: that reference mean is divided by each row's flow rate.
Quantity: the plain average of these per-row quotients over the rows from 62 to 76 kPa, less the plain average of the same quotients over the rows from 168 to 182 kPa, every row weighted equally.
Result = -0.08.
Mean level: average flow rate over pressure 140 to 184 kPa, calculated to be 114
